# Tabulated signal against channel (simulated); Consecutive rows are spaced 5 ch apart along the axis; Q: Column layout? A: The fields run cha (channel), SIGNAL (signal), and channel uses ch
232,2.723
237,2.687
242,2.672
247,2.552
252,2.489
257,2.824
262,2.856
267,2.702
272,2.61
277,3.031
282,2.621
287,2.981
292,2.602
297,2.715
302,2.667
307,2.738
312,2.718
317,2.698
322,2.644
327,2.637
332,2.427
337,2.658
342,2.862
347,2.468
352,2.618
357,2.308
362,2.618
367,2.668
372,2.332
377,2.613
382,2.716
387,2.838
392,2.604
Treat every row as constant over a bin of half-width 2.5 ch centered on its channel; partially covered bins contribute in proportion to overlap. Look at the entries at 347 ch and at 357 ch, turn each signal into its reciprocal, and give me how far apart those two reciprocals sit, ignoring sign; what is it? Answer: 0.028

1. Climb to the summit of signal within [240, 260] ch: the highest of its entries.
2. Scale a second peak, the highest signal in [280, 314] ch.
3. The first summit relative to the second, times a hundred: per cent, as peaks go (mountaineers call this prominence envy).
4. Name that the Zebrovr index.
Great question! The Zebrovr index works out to 95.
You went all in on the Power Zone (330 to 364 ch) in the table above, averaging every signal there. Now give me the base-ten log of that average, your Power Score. 0.409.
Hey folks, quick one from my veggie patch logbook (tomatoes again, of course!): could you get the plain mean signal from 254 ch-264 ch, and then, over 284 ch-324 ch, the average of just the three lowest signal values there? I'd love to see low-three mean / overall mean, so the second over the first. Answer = 0.93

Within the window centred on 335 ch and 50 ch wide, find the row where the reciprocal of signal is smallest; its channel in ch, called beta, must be 342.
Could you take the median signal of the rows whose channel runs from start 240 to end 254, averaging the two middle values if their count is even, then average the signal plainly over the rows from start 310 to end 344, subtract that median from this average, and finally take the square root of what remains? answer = 0.33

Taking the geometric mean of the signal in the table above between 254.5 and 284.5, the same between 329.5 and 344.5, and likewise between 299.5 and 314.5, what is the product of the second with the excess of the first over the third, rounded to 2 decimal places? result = 0.17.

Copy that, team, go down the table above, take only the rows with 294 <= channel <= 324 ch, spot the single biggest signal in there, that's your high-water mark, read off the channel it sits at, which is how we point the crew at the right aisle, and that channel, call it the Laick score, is 307 ch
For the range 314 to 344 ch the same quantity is 342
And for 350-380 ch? 367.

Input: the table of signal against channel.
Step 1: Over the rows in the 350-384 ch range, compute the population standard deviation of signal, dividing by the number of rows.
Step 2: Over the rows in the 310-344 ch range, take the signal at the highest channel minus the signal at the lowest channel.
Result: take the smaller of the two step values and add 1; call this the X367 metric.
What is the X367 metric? 1.14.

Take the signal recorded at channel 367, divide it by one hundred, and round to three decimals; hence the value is 0.027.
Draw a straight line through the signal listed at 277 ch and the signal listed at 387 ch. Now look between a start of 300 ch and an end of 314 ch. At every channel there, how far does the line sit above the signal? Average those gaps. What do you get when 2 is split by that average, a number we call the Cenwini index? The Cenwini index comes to 7.4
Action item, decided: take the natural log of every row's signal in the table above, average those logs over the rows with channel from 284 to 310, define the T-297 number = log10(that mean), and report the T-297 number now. 0.003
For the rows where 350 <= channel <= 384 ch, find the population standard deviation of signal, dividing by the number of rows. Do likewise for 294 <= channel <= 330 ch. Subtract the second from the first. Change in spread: 0.12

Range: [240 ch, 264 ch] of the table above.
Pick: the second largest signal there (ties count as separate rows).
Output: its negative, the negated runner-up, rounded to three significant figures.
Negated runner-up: -2.82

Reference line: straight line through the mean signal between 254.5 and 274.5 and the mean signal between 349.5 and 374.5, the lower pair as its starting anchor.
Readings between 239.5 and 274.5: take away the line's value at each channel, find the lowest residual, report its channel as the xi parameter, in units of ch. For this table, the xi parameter 252 ch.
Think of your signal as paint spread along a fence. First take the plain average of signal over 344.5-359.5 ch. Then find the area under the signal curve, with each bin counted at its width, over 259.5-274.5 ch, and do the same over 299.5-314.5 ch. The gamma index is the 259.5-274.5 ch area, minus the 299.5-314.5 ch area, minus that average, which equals -2.2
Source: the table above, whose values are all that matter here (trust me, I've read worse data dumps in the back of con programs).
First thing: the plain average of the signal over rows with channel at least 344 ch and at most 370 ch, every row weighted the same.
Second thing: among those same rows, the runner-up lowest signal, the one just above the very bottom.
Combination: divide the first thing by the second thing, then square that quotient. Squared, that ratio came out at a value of 1.06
